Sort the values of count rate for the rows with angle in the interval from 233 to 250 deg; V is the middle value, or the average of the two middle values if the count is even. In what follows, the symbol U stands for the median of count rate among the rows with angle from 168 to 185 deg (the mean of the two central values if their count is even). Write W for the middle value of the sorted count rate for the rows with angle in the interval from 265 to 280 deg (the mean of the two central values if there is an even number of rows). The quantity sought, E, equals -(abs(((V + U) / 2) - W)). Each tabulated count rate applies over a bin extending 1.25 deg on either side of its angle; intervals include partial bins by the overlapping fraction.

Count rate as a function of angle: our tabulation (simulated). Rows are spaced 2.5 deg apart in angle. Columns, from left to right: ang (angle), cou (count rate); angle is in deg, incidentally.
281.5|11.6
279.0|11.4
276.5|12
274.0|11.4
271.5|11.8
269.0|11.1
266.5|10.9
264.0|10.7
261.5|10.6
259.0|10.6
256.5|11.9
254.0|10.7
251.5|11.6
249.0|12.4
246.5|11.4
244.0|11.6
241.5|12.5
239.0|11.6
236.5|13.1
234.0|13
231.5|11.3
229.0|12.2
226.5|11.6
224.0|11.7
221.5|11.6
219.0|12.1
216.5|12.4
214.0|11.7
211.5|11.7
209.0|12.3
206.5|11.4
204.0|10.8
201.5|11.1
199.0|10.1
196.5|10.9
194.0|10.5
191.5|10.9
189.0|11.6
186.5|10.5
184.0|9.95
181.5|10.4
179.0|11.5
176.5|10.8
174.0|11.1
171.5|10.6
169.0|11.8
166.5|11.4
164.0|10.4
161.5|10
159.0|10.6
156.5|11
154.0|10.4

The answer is -0.20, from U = 10.8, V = 12.4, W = 11.4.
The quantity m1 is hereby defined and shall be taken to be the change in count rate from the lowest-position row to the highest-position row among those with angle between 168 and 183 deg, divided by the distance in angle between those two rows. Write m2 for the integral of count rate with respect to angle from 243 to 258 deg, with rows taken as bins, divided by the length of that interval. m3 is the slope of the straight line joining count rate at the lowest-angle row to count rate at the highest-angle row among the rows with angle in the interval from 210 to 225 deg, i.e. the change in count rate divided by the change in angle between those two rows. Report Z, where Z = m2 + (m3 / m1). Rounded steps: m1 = -0.11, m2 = 11.6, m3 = 0.00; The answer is 11.6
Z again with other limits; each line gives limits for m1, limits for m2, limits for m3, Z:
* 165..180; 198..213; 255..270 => 3.3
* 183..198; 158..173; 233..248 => 9.1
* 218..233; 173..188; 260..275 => 9.7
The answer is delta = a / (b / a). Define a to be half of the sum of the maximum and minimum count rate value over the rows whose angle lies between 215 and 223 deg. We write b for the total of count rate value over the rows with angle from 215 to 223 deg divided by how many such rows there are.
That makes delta 12.0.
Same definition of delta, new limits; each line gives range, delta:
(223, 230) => 12.0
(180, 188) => 10.2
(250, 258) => 11.2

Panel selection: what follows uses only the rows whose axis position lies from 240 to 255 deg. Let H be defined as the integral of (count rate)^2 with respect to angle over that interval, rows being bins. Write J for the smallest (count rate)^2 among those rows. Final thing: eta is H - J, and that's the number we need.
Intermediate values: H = 2064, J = 114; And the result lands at 1949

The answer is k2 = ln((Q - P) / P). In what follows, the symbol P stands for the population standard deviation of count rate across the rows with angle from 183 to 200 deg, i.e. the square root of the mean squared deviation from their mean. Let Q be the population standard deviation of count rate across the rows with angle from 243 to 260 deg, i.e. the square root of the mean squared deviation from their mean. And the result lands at -1.9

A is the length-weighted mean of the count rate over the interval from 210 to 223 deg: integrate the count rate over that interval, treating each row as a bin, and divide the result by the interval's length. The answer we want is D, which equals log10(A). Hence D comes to 1.08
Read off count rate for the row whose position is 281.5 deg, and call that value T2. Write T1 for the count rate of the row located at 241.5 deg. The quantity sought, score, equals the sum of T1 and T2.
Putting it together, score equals 24.1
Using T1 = 12.5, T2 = 11.6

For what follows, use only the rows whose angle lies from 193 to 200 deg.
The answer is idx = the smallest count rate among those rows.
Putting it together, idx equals 10.1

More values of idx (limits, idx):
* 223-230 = 11.6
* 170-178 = 10.6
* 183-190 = 9.95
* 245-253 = 11.4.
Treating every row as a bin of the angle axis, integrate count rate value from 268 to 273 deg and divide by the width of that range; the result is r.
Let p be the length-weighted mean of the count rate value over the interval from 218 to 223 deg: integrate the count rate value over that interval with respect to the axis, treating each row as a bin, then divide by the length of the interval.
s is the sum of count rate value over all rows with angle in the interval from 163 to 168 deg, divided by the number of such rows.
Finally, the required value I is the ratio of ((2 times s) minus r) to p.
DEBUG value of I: 0.87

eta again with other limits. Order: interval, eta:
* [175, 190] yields 1650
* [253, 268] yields 1675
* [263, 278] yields 1814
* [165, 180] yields 1766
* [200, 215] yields 1862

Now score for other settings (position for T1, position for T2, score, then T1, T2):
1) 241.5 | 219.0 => 24.6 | 12.5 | 12.1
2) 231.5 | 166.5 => 22.7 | 11.3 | 11.4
